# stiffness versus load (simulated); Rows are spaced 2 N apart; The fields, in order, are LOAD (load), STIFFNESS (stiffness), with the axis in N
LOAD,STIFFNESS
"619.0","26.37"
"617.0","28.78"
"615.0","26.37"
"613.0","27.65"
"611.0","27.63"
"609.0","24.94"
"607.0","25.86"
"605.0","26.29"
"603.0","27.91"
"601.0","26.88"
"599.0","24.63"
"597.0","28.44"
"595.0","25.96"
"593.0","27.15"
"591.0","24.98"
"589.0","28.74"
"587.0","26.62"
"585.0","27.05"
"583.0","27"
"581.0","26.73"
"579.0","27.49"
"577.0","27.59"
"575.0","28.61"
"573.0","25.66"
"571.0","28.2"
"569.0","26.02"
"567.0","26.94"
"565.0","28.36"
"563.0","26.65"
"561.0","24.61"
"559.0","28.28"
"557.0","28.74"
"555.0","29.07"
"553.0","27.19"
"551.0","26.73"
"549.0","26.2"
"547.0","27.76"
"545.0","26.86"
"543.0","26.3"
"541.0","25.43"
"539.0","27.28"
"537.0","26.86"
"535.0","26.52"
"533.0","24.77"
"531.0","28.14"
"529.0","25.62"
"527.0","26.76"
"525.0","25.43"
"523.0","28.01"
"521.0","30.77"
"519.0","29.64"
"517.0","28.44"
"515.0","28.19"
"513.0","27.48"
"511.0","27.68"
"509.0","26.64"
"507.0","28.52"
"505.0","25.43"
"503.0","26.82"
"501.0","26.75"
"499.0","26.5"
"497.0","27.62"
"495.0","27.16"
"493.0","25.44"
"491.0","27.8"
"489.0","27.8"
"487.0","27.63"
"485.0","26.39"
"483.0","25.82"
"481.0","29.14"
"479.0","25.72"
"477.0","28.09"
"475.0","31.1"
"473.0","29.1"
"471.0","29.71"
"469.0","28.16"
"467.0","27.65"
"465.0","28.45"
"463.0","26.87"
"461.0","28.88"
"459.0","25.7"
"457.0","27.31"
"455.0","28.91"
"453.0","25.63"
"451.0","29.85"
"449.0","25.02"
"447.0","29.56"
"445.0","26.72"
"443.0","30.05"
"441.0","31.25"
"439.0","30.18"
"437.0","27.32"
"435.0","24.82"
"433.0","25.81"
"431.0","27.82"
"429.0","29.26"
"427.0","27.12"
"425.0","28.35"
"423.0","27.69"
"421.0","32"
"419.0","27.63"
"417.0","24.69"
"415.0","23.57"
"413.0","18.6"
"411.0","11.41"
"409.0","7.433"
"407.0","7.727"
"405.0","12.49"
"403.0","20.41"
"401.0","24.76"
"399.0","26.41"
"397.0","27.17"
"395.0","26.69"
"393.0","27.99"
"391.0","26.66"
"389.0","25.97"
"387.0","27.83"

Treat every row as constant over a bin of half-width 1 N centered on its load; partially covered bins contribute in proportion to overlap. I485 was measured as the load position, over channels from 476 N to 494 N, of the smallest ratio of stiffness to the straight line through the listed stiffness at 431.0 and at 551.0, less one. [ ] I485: 493.0 N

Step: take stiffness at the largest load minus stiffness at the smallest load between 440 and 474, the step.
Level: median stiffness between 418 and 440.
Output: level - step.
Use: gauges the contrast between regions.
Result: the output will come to 30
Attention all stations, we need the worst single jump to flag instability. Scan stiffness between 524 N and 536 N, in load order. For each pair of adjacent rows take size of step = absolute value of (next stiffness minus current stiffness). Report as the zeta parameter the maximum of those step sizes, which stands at 3.37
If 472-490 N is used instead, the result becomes 3.42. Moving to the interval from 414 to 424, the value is 4.37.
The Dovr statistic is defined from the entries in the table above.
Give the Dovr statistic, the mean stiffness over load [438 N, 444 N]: 30.5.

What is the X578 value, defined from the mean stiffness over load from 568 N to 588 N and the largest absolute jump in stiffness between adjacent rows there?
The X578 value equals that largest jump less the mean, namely -24.1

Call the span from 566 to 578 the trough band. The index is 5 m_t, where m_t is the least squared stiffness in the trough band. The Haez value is 3292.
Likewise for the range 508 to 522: 3548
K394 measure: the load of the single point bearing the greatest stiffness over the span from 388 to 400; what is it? 393.0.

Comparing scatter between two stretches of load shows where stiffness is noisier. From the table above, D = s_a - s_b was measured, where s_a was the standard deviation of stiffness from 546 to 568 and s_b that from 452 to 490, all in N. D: -0.2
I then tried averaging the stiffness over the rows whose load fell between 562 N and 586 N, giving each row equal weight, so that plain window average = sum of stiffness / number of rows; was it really 27.2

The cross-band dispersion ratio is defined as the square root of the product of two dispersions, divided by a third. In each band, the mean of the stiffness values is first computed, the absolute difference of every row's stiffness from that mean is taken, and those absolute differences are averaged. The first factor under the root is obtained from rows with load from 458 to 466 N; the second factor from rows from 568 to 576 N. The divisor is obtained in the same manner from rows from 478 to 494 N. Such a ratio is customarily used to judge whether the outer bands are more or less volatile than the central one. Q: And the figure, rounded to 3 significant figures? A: 1.10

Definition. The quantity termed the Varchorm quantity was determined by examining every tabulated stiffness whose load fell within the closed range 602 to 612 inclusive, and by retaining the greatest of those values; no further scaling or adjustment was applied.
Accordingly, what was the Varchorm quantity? 27.91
